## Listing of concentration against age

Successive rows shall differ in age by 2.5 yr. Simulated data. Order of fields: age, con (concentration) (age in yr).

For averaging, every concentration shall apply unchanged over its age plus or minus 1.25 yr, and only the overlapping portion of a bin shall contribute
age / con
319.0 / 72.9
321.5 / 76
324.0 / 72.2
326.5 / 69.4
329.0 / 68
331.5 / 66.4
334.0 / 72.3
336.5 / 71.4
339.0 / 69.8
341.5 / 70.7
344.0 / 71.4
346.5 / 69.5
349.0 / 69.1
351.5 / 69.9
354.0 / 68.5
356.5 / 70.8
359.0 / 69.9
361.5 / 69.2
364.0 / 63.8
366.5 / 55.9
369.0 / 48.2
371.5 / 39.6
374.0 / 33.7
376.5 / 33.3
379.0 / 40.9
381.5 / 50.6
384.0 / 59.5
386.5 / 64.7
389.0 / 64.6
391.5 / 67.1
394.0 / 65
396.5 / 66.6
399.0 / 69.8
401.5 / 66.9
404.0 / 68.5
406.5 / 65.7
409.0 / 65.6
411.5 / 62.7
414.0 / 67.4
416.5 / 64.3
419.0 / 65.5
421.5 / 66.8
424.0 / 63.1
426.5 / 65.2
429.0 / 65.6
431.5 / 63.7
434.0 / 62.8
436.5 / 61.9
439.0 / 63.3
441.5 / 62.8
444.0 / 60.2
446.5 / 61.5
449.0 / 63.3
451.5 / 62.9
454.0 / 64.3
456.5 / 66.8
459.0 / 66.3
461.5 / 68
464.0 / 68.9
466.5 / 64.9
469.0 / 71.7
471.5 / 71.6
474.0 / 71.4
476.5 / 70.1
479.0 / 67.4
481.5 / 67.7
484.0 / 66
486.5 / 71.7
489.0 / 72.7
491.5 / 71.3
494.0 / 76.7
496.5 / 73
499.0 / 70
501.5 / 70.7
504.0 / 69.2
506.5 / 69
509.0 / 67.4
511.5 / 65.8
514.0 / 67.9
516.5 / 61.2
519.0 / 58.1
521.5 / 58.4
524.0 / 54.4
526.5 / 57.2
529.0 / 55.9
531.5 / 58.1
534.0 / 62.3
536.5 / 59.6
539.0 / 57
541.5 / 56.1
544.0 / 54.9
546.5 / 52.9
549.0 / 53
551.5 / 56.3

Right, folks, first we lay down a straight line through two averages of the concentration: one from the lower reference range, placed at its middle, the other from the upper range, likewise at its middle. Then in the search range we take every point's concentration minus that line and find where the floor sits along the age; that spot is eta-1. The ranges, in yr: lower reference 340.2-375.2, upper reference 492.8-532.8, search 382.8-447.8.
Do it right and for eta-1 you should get 444.0 yr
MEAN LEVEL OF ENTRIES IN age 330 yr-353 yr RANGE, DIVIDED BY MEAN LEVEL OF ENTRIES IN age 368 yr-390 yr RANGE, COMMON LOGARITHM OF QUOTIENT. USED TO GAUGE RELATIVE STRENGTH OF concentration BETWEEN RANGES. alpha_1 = 0.16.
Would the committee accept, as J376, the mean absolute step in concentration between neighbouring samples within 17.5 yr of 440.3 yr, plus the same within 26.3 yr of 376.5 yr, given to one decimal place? 5.6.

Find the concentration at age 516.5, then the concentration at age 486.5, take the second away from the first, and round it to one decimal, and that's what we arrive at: -10.5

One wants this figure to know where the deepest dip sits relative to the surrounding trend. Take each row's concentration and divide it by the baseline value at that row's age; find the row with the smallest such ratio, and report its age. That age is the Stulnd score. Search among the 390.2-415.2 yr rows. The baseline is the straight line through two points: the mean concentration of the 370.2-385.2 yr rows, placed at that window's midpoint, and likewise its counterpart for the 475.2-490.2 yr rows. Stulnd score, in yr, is 411.5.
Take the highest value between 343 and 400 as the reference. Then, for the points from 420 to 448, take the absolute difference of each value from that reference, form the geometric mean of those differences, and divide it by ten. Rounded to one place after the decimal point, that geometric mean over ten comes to 0.8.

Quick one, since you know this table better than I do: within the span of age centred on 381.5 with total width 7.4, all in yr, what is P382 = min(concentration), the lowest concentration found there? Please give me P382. 40.9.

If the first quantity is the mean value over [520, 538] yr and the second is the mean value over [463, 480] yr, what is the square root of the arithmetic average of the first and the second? 7.98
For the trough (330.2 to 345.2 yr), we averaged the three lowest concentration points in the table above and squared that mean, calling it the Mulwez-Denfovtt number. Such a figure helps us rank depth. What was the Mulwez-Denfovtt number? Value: 4756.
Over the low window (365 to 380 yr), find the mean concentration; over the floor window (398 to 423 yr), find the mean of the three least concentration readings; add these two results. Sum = 106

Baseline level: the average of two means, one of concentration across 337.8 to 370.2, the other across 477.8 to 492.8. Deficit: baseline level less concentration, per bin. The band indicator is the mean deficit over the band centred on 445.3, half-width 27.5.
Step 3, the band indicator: 3.0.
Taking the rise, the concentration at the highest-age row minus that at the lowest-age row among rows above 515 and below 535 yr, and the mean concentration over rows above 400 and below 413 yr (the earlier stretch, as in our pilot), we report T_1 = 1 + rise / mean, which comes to 1.017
